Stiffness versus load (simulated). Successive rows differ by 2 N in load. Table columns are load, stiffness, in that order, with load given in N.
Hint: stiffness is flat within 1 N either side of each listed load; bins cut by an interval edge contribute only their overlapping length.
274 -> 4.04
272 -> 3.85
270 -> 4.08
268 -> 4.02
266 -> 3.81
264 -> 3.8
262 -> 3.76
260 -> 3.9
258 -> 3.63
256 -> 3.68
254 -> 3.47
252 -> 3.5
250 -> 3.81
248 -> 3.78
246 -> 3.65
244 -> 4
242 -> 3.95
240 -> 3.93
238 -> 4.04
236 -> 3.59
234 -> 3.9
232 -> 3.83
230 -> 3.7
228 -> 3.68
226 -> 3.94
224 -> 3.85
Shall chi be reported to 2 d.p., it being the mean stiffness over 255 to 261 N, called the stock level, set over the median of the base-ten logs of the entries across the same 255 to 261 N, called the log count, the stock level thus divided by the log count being 6.60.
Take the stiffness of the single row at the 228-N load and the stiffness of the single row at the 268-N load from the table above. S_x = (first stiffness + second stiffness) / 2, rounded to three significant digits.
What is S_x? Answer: 3.85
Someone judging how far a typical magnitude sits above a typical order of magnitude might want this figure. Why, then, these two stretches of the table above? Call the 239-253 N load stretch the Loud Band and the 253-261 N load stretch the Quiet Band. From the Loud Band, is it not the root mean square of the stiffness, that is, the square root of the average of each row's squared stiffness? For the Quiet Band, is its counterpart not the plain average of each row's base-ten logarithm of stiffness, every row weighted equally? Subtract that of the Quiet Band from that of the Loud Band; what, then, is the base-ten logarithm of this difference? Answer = 0.511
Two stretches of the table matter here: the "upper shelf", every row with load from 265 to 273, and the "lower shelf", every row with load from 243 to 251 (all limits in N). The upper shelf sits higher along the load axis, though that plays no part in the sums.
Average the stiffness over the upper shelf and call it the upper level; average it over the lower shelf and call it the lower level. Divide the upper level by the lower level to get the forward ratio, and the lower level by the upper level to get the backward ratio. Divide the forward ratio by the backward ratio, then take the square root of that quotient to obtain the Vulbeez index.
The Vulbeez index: 1.03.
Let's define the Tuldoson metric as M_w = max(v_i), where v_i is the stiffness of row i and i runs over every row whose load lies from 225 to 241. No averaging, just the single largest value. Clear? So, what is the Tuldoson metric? 4.04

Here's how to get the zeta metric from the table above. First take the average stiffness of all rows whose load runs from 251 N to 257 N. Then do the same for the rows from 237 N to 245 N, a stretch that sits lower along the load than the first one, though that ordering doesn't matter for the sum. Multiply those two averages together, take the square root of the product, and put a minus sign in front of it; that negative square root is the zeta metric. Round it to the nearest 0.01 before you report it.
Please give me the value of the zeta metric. -3.76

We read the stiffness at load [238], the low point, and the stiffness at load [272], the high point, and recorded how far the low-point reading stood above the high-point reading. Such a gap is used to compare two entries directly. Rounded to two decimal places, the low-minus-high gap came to 0.19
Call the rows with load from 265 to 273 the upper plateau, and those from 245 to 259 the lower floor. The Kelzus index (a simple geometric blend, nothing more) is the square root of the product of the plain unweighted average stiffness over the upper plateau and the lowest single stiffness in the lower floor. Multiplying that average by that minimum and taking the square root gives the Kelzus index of 3.70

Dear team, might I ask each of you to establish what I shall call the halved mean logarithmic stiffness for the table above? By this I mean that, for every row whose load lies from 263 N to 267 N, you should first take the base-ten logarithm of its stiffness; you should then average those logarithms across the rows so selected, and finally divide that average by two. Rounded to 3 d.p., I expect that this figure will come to 0.290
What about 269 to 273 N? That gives 0.299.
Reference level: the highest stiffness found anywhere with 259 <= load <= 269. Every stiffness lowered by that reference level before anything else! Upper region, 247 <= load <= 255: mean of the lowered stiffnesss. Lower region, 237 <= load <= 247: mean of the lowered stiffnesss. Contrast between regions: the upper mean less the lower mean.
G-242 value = -0.3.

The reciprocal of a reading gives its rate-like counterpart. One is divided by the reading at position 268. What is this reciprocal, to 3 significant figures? 0.249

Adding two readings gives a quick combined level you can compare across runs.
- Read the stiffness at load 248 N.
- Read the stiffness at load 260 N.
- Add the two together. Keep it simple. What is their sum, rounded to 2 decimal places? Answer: 7.68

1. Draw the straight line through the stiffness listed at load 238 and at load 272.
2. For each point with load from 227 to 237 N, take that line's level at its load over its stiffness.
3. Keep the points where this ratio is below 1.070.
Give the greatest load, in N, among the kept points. 234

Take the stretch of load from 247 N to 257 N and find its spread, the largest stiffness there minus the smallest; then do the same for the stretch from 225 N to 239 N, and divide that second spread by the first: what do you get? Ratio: 1.32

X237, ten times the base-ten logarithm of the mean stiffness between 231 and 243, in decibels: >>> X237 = 5.88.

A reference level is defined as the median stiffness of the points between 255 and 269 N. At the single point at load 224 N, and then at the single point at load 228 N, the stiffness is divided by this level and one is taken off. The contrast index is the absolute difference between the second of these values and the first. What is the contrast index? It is 0.04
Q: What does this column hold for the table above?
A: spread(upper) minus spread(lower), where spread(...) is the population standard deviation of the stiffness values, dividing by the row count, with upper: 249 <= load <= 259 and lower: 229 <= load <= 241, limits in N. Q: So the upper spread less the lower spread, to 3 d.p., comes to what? -0.025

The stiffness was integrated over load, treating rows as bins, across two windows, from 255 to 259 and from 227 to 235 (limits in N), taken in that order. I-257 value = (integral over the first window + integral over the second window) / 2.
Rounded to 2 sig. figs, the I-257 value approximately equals 22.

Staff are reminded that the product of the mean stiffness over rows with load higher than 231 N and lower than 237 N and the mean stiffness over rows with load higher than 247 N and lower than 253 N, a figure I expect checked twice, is 13.9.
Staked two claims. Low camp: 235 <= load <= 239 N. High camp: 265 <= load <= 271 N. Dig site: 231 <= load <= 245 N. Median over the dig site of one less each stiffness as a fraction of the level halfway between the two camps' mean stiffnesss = -0.01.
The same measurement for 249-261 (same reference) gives 0.06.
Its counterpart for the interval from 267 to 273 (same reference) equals -0.03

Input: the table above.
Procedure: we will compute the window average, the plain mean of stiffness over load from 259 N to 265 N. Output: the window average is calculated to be 3.82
